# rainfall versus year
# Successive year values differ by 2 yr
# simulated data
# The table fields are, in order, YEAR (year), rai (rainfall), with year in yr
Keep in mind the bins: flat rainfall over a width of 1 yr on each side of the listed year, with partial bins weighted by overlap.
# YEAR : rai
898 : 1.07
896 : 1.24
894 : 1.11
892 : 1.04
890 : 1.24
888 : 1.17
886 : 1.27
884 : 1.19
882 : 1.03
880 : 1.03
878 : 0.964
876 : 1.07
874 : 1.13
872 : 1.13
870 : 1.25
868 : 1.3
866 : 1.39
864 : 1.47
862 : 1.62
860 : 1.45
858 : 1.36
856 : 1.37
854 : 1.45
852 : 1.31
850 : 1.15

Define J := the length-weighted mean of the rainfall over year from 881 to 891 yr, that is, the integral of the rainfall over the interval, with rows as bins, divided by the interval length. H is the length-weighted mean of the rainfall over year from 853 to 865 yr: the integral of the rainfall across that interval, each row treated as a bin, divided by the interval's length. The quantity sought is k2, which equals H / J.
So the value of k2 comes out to 1.23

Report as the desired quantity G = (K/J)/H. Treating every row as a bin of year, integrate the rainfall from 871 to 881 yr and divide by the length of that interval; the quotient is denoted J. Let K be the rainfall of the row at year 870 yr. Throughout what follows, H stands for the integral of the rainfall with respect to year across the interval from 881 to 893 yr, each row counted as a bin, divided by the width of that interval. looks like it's 1.01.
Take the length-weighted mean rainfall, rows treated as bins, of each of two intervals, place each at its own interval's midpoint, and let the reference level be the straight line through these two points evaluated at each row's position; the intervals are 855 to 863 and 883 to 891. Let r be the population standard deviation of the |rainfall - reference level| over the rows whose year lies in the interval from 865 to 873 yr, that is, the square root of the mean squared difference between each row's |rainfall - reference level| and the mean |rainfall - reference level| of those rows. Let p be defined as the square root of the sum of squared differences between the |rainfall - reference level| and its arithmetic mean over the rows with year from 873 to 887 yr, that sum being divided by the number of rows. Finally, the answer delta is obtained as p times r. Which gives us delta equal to 0.0074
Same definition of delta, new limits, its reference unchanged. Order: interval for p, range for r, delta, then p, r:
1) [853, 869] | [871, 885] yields 0.0045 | 0.058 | 0.077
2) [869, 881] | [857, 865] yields 0.0045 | 0.066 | 0.068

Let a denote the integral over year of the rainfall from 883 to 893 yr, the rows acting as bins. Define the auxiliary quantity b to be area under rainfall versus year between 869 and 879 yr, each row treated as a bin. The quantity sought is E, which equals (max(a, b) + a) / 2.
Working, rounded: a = 12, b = 11.1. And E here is 11.8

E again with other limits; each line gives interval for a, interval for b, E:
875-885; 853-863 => 12.5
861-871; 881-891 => 14.1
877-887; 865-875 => 11.7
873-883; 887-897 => 11.0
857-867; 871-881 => 14.6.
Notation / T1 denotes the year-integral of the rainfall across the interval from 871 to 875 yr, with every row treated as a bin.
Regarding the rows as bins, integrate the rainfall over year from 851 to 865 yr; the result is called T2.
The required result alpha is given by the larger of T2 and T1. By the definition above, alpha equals 20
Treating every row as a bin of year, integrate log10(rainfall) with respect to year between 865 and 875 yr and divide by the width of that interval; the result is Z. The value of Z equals 0.09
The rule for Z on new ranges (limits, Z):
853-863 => 0.16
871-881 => 0.03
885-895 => 0.07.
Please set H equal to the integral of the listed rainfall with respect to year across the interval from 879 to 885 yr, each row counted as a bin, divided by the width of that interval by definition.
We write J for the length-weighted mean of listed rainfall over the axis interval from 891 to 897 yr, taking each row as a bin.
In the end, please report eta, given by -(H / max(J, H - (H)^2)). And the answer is -0.96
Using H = 1.08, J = 1.13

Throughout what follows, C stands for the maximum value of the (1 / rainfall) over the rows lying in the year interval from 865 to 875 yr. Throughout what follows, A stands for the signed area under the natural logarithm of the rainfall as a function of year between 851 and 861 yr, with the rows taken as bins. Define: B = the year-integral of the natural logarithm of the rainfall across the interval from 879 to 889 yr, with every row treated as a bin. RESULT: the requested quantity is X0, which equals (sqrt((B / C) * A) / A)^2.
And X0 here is 0.4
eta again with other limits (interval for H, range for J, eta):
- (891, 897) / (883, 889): -0.93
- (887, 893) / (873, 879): -1.09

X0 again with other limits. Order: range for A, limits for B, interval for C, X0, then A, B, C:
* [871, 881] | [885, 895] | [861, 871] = 3.1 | 0.6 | 1.51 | 0.80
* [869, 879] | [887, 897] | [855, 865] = 2.0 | 1.0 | 1.46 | 0.74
